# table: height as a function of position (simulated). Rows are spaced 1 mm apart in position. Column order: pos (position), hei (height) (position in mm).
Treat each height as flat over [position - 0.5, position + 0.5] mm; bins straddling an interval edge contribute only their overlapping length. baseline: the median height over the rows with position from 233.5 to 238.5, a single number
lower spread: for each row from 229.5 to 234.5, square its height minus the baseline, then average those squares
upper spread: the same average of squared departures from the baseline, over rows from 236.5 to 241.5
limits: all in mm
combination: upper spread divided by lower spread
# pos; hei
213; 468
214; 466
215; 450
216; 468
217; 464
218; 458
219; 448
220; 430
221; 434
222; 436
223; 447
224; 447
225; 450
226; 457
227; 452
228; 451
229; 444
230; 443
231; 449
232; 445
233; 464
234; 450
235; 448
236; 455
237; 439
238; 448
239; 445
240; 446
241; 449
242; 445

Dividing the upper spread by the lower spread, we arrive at 0.32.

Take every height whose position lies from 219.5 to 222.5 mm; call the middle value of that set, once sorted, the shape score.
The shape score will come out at 434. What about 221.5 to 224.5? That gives 447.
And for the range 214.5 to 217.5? 464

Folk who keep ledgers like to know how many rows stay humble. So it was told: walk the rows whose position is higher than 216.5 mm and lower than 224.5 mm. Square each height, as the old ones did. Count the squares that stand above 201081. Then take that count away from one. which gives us -1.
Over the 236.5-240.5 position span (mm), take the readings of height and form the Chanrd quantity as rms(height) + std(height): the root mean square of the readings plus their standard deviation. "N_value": 448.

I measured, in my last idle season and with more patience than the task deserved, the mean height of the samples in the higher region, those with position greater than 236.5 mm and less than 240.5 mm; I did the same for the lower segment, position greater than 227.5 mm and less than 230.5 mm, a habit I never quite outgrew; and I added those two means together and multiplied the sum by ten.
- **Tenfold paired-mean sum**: 8905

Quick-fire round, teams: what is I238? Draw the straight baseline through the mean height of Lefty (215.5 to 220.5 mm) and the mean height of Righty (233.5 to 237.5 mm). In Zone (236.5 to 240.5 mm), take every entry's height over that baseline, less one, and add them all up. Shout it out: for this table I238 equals -0.02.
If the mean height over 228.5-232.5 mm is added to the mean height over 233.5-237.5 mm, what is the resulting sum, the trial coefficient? 893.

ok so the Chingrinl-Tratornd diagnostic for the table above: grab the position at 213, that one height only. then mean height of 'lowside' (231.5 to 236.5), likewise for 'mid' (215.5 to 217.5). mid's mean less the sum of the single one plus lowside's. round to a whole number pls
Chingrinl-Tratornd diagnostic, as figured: -454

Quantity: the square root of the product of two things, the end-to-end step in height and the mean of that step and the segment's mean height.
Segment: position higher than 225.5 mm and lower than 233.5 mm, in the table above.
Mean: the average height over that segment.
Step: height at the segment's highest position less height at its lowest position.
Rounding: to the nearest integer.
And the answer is 40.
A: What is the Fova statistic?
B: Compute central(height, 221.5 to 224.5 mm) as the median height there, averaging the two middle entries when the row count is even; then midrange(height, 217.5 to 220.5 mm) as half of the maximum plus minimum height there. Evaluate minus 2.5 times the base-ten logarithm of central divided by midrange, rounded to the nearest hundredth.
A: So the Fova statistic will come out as -0.01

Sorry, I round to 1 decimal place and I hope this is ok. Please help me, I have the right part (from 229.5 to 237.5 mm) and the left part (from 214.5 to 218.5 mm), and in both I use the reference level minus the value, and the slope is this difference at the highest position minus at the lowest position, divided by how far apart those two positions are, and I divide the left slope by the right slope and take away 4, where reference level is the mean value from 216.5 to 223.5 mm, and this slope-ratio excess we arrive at -8.7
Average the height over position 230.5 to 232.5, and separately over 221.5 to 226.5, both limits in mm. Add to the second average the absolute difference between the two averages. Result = 448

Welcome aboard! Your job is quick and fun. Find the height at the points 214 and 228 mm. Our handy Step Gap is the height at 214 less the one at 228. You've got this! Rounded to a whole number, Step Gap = 15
